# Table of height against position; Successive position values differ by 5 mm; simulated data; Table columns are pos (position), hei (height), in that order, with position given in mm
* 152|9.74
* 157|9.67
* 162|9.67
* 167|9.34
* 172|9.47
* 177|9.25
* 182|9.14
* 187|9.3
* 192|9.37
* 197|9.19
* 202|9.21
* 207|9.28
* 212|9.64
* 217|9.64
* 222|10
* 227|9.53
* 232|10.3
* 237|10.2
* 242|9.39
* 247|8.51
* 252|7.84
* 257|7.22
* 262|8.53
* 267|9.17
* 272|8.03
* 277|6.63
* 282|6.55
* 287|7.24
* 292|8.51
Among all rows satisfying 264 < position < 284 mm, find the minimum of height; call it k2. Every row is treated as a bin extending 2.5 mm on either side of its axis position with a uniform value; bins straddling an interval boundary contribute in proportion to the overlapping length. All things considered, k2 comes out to 6.55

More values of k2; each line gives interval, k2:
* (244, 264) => 7.22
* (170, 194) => 9.14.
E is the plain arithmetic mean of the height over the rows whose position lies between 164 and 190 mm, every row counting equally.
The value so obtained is 9.3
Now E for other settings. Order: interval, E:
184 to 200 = 9.3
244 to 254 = 8.2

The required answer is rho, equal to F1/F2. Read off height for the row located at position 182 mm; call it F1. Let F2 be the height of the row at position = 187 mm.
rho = 0.98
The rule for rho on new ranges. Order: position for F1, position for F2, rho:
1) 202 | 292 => 1.08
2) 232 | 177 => 1.11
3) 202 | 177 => 1.00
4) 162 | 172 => 1.02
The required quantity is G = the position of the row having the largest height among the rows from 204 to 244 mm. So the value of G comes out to 232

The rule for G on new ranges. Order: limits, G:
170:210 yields 172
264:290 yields 267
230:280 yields 232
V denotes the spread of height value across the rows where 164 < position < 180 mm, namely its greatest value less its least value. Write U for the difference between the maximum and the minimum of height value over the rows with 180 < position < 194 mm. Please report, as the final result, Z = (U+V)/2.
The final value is 0.2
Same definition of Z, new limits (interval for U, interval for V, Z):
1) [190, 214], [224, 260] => 1.8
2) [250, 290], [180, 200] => 1.4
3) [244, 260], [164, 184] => 0.8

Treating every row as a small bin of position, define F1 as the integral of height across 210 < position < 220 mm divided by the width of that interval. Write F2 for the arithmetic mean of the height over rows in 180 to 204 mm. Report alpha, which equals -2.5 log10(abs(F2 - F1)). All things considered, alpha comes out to 1.0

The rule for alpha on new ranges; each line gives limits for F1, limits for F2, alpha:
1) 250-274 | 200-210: -0.1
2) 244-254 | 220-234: -0.6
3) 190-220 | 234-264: 0.3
